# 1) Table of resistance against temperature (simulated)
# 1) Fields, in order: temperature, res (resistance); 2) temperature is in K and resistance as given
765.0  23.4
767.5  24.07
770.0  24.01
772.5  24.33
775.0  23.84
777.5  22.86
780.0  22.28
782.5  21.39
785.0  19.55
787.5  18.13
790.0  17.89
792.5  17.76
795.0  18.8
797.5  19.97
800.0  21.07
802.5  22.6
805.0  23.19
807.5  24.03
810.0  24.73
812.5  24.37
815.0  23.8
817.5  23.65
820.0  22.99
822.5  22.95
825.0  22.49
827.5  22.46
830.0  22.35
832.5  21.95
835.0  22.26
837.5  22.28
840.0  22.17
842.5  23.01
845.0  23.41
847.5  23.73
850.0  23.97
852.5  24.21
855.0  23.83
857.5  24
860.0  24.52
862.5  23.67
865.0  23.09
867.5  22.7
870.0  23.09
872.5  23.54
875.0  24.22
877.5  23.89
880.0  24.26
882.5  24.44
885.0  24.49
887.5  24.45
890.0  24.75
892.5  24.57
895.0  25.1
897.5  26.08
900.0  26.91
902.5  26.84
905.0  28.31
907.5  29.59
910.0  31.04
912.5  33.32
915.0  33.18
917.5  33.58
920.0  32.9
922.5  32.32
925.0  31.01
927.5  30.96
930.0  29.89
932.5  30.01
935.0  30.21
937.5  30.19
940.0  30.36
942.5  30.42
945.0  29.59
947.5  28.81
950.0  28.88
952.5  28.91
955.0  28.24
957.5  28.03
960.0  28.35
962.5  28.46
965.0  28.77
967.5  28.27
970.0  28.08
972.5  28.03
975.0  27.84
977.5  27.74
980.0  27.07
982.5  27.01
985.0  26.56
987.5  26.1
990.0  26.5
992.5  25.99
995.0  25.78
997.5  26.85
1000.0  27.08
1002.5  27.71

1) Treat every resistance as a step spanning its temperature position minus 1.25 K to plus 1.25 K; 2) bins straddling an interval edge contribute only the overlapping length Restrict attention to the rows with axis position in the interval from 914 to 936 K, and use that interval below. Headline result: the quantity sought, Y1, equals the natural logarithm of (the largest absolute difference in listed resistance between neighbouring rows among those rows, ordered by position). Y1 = 0.3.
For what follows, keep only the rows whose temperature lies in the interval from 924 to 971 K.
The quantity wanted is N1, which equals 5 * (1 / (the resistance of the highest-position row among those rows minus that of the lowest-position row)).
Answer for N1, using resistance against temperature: -2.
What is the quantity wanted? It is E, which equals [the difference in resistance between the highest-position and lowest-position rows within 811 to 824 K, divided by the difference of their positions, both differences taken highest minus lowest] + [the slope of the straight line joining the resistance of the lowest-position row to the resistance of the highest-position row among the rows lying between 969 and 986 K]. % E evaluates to -0.24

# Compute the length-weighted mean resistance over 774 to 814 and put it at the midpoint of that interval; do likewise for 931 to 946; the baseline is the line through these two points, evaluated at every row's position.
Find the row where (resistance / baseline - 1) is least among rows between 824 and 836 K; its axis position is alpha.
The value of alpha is 832.5 K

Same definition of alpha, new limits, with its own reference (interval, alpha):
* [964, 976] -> 975.0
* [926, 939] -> 937.5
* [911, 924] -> 922.5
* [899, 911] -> 902.5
